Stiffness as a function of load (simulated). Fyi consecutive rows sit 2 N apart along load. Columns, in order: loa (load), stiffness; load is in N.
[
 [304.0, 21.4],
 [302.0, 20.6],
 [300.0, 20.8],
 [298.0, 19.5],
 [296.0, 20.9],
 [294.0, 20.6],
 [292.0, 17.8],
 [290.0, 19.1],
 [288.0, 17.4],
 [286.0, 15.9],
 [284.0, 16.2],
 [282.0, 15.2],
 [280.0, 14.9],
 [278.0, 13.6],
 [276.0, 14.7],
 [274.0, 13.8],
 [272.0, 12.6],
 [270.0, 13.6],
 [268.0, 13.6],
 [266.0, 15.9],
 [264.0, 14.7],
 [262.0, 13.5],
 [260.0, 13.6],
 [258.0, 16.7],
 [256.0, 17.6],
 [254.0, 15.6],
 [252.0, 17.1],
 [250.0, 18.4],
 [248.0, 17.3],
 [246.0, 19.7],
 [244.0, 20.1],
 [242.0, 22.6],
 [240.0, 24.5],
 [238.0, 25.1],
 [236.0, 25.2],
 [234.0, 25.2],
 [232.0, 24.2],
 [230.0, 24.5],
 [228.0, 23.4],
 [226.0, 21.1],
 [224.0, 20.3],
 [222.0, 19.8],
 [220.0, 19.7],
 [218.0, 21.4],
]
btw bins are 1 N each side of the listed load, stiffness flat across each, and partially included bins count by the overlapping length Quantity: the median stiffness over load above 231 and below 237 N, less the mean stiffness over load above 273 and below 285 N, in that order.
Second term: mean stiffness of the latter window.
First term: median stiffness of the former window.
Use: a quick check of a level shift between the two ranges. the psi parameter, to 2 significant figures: 10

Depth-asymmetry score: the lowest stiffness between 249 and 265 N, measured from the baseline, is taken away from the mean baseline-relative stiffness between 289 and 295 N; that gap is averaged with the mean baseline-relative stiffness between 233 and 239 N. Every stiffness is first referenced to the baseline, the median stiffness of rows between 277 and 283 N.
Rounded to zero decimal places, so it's 8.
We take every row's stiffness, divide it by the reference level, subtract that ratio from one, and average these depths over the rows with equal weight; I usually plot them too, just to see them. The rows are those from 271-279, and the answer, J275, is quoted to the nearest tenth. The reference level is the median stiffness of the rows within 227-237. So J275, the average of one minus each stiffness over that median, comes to 0.4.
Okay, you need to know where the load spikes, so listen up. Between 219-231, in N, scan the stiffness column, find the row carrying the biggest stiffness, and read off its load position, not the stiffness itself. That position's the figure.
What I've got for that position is 230.0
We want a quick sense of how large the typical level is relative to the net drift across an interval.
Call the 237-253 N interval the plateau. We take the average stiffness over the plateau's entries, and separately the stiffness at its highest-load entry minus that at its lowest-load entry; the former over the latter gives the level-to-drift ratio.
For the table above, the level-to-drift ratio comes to -2.6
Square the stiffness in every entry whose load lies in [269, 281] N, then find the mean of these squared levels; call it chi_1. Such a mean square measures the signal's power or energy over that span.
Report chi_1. 193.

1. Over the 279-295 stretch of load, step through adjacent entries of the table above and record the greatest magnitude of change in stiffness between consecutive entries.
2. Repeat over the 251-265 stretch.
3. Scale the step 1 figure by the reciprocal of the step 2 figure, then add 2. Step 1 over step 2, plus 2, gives 2.90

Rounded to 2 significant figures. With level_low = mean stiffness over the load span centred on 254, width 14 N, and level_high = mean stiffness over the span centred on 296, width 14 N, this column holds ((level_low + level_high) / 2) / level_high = 0.92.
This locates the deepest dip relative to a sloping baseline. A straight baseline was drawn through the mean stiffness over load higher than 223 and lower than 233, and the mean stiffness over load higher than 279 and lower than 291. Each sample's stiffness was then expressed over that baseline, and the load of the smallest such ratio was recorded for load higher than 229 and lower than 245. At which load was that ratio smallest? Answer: 244.0 N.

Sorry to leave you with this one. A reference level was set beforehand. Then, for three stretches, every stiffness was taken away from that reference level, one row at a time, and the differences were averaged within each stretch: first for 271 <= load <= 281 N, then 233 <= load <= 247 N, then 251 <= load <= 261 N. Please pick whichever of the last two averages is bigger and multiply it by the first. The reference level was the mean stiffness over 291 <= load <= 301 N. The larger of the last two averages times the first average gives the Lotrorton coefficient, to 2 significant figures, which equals 23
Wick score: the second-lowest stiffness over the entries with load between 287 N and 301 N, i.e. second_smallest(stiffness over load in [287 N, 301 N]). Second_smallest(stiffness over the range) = 17.8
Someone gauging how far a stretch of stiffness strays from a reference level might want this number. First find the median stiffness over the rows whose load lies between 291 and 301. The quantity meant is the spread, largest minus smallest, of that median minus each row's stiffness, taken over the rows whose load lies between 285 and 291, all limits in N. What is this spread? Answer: 3.2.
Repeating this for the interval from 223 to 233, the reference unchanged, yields 4.2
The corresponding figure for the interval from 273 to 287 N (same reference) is 2.6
